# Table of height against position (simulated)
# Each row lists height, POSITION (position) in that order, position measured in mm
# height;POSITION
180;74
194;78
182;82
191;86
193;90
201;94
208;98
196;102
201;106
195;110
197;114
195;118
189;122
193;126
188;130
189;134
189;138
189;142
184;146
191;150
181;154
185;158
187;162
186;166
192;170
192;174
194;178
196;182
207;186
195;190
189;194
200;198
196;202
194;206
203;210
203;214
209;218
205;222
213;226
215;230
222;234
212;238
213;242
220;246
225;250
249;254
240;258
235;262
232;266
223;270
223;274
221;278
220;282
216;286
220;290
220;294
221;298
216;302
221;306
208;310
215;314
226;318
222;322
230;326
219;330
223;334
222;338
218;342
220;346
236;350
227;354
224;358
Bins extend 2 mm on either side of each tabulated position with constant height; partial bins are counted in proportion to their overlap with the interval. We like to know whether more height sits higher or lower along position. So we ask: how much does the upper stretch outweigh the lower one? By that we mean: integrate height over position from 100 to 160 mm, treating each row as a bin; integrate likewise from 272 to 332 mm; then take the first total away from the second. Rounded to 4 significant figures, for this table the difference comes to 1744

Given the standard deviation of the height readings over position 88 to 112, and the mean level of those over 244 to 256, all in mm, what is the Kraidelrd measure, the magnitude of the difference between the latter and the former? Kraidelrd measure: 226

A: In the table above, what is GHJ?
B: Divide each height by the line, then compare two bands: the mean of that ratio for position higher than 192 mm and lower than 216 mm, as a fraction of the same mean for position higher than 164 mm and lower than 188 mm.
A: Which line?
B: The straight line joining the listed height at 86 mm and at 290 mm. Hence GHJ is 1.00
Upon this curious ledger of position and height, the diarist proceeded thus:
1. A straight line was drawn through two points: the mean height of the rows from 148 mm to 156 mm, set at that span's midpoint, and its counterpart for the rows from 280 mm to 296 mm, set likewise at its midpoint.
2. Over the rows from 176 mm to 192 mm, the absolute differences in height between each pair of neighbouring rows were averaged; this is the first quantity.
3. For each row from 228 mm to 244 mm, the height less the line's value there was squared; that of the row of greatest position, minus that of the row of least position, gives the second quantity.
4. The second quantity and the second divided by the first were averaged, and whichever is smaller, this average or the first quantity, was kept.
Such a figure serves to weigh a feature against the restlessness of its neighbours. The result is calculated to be -42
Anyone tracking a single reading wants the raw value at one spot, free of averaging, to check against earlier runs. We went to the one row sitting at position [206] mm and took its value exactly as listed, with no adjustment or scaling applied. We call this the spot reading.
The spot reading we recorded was 194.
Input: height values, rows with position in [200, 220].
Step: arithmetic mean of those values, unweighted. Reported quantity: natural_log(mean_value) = 5.30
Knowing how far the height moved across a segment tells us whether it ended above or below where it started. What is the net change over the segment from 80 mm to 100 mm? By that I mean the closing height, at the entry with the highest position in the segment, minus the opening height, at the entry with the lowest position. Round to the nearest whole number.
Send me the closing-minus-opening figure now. 26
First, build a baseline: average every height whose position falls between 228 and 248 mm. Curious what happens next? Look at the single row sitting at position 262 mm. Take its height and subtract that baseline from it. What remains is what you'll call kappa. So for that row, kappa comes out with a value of 19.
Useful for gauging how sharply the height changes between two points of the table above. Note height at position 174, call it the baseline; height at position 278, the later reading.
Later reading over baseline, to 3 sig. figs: 1.15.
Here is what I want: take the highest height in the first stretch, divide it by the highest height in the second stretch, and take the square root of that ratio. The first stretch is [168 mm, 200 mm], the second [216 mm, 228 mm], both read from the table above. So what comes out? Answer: 0.99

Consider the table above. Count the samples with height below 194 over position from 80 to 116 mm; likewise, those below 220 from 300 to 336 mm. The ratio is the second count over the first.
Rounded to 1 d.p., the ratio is 1.3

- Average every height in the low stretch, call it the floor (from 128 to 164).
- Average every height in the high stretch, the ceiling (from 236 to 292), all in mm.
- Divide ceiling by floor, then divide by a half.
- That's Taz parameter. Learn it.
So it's 2.41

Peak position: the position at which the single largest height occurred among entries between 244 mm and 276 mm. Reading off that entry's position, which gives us 254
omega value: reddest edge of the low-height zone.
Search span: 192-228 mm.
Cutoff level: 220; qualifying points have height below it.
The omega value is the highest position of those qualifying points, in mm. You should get 226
